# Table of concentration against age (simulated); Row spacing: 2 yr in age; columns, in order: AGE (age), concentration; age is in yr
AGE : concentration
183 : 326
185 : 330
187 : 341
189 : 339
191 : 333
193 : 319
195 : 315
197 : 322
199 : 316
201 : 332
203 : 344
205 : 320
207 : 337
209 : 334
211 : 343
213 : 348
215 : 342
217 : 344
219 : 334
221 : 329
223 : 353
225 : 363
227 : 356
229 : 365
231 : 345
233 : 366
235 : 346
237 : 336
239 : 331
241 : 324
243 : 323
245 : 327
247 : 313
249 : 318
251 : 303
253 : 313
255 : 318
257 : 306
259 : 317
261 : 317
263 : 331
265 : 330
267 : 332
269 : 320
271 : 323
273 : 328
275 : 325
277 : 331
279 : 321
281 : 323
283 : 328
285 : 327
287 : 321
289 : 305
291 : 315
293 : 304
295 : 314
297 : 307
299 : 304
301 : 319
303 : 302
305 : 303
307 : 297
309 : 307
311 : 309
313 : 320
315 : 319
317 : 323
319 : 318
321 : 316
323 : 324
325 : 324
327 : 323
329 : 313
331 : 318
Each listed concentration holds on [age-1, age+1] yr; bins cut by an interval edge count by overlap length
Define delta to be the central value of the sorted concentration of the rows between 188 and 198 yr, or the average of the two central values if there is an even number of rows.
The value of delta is 322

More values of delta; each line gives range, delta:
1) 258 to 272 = 323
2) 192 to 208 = 321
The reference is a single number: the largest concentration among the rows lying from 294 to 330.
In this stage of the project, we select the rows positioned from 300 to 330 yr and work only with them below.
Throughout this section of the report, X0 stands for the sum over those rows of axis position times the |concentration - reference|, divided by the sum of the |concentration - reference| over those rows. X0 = 310.2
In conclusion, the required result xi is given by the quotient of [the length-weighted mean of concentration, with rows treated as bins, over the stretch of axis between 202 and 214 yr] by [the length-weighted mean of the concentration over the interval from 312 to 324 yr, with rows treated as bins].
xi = 1.06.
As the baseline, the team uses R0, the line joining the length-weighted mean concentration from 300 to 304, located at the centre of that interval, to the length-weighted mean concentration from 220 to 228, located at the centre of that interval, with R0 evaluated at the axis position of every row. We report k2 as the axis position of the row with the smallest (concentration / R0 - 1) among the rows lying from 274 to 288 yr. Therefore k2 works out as 279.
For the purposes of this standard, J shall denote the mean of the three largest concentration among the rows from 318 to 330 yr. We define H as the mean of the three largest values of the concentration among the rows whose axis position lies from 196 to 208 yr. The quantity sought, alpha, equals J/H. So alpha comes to 0.96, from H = 338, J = 323.7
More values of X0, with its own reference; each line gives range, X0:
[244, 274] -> 256.7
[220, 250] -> 230.7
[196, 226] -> 214.5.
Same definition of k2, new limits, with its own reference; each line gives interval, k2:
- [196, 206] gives 199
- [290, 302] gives 293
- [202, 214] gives 205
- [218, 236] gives 221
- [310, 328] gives 311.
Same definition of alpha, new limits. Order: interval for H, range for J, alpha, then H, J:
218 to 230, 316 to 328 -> 0.90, 361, 323.7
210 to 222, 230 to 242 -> 1.02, 345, 352.3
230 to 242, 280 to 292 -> 0.93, 352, 326.0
